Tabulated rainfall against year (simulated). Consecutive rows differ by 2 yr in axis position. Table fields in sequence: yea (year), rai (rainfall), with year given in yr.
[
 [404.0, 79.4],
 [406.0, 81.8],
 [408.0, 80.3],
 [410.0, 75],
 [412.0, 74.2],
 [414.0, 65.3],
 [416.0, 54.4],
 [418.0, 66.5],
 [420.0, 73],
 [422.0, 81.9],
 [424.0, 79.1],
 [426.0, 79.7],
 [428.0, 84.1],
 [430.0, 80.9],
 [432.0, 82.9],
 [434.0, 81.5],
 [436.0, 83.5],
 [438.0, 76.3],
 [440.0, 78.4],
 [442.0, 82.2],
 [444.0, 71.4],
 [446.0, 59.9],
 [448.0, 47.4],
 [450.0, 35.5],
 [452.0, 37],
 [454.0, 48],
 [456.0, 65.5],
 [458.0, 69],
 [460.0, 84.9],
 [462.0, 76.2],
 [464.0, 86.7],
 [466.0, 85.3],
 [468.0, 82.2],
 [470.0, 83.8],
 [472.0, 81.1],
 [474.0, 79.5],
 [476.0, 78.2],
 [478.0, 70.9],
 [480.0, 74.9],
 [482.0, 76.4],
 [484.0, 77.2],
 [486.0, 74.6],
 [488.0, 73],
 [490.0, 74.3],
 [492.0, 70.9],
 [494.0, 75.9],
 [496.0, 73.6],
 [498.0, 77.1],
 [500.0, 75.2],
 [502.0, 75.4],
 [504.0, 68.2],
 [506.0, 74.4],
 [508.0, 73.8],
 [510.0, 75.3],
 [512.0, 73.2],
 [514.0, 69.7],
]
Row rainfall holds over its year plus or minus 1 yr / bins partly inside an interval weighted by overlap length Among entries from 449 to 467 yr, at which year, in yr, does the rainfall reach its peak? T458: 464.0 yr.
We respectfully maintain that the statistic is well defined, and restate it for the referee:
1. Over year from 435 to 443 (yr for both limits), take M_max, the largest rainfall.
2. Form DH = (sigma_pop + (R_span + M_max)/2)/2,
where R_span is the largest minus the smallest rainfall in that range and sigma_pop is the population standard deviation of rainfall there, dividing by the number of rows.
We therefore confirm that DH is 24.1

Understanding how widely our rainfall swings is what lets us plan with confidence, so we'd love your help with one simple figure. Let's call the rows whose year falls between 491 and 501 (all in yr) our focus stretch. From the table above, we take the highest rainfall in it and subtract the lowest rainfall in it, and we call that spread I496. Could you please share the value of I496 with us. 6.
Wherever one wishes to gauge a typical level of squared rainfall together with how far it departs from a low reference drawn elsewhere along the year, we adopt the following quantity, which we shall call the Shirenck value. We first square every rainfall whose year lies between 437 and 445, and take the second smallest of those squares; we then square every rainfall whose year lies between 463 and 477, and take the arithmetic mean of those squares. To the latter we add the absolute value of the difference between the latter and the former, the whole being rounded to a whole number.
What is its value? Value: 7774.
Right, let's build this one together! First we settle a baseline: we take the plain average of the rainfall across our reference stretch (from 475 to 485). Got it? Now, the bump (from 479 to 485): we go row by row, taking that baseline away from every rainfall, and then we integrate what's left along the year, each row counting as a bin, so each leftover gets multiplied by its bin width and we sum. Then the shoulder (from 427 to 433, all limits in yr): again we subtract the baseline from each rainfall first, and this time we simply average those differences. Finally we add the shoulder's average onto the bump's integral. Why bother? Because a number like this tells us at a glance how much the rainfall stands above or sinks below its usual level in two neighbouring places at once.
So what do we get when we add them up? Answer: 11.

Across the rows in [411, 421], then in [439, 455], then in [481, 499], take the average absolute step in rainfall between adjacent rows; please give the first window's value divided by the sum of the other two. 0.83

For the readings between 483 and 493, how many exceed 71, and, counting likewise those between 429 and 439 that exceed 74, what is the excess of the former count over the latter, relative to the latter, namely -0.2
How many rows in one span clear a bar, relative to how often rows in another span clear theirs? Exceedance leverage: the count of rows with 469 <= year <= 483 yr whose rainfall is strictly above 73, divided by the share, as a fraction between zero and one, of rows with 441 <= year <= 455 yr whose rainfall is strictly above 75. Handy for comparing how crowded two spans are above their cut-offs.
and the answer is 42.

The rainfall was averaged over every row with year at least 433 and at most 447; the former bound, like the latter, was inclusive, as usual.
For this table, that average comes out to 76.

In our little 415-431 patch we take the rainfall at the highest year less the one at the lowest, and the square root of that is 5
